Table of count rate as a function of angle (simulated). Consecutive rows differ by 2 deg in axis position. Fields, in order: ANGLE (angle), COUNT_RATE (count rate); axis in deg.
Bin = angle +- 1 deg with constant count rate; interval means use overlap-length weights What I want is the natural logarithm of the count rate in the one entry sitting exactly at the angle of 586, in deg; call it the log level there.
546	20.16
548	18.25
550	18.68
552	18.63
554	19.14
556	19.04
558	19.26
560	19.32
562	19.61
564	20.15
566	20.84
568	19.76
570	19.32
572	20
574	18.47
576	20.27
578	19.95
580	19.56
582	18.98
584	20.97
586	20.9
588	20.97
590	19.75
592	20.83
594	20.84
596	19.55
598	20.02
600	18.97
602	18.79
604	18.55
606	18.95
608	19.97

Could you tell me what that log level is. 3.04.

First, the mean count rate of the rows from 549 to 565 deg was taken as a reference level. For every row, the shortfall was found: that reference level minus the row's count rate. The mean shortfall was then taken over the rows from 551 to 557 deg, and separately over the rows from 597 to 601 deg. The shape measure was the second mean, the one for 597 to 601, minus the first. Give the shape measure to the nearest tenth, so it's -0.6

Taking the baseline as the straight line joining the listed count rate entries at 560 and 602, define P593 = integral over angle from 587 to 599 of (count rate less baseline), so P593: 17.1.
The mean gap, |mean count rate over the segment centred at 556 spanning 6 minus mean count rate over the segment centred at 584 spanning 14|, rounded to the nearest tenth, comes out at 1.0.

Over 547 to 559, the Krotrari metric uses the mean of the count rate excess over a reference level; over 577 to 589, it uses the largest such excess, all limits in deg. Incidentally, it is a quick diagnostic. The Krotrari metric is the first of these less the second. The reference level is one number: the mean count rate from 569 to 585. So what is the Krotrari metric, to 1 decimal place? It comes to -2.1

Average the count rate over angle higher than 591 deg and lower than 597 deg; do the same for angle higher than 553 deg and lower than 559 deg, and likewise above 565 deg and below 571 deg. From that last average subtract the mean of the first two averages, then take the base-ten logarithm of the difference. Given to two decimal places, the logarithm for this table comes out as -0.71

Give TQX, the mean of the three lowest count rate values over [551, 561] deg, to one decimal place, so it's 18.9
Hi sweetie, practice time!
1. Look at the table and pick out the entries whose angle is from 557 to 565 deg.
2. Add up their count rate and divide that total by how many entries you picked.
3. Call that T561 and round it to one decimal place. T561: 19.6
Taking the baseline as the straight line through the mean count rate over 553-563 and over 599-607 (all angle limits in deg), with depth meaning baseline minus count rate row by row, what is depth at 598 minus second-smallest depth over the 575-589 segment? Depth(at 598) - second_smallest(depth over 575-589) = 0.8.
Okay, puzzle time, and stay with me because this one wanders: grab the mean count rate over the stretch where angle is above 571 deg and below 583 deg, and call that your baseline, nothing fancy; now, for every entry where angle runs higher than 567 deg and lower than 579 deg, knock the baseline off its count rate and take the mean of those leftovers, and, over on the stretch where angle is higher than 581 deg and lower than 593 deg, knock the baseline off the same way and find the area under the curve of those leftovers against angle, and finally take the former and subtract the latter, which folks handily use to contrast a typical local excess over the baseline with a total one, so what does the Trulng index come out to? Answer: -10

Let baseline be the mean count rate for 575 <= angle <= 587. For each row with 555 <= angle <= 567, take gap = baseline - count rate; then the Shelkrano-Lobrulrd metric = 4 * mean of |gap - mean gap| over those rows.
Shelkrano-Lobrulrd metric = 2.1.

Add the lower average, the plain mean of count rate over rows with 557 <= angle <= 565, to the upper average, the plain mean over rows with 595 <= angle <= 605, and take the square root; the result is 6.23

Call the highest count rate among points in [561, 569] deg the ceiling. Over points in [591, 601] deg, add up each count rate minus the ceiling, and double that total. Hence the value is -8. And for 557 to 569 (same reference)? -12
